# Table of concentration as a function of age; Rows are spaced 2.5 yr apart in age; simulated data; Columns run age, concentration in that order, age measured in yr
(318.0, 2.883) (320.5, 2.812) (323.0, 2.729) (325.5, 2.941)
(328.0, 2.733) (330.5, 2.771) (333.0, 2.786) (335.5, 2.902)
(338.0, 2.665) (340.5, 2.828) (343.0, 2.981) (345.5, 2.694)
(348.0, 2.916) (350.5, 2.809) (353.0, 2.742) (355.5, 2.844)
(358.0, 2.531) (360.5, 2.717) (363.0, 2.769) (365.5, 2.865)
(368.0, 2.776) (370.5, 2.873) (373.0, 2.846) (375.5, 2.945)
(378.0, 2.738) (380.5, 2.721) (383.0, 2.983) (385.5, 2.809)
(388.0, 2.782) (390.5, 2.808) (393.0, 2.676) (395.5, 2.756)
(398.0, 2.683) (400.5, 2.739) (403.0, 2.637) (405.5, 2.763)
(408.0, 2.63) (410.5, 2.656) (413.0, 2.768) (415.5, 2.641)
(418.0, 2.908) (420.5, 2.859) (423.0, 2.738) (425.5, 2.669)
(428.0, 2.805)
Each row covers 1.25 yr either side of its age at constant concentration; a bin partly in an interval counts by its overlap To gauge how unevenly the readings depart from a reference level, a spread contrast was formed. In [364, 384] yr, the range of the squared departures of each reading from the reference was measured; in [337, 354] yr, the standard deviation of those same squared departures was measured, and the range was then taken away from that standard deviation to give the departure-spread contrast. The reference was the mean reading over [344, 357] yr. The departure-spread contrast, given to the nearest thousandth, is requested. -0.022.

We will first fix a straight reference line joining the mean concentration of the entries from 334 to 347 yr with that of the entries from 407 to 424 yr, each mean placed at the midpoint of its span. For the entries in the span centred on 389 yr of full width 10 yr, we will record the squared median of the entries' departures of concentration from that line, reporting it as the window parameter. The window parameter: 0.001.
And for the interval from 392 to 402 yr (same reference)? 0.002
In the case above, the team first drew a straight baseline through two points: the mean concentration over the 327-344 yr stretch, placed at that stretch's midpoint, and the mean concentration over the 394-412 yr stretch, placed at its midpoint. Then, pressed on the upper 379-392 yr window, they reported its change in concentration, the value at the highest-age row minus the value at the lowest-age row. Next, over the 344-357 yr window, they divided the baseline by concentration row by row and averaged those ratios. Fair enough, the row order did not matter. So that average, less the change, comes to 0.91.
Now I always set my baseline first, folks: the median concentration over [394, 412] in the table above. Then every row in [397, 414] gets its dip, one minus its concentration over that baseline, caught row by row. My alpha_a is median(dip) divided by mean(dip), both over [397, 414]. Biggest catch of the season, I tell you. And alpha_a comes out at 0.00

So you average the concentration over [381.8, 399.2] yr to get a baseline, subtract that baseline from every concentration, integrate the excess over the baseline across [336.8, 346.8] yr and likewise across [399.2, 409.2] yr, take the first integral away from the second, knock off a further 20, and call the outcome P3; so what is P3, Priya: -21.0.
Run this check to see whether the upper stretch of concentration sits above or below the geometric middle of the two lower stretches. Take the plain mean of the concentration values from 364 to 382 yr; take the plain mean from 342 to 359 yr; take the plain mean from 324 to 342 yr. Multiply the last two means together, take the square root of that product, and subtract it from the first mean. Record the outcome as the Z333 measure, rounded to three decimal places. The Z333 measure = 0.028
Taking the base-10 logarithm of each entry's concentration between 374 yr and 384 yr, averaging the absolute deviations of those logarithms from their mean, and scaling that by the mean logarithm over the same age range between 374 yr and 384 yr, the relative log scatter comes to 0.039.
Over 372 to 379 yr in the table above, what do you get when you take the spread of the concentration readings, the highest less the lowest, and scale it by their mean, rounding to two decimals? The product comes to 0.59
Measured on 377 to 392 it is 0.74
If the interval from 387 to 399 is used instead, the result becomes 0.36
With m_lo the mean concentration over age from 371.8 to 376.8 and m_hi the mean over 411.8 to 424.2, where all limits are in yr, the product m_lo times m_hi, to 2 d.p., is 8.06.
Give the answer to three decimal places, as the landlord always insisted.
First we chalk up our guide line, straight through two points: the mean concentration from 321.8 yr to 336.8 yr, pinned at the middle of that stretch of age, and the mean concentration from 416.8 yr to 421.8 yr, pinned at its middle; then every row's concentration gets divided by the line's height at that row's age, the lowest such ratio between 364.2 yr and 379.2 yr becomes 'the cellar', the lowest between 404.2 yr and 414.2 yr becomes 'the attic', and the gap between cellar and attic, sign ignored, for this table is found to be 0.046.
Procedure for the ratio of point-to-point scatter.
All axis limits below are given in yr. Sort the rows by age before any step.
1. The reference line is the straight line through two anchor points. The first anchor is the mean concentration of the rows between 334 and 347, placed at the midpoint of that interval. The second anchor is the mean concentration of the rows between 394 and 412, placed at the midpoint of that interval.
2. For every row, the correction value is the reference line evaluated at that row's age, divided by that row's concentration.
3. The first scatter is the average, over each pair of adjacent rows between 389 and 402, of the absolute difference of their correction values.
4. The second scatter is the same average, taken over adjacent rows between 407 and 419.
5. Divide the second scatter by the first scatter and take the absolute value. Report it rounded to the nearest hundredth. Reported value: 1.55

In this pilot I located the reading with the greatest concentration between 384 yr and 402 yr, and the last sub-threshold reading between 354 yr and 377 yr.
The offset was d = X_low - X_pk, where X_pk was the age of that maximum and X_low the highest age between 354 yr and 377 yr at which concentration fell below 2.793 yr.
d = -17.5 yr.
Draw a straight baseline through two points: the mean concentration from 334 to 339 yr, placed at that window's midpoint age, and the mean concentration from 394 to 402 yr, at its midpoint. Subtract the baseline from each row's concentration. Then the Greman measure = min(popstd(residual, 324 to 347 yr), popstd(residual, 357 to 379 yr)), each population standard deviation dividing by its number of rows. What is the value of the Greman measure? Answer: 0.104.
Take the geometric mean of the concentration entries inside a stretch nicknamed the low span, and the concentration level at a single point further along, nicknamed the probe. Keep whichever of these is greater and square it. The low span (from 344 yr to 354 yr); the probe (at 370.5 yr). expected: 8.25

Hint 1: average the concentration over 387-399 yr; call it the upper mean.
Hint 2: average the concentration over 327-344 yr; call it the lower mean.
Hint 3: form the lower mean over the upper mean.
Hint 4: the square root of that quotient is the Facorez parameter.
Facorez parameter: 1.01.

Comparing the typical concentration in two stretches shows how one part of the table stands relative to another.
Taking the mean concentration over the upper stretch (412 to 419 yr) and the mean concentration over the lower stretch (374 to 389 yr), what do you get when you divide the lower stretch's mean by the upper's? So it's 1.02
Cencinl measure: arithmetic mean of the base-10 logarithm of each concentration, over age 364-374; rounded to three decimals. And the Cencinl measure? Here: 0.453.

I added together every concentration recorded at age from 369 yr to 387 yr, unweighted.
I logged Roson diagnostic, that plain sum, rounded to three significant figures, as 19.9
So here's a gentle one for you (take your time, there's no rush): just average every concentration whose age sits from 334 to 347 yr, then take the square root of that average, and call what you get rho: 1.68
